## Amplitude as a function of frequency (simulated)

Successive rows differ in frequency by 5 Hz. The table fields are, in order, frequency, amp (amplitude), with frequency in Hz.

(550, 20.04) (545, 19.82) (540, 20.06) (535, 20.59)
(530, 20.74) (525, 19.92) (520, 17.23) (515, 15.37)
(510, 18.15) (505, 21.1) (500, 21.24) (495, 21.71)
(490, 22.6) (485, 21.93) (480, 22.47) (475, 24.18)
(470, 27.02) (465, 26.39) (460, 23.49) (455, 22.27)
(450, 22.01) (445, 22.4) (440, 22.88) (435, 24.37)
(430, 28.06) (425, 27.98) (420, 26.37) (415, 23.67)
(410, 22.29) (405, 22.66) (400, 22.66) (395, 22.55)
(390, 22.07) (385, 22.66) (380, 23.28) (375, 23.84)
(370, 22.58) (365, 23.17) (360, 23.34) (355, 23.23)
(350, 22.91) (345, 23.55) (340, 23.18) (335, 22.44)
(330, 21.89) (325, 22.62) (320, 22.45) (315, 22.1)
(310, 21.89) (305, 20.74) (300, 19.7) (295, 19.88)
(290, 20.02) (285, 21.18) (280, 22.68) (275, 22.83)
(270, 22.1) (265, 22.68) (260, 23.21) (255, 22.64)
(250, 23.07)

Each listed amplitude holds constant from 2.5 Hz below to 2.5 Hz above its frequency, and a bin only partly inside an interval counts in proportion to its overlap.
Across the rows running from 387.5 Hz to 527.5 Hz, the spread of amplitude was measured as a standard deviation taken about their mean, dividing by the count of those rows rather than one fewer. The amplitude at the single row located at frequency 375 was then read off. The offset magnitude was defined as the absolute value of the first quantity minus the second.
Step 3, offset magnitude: 21.0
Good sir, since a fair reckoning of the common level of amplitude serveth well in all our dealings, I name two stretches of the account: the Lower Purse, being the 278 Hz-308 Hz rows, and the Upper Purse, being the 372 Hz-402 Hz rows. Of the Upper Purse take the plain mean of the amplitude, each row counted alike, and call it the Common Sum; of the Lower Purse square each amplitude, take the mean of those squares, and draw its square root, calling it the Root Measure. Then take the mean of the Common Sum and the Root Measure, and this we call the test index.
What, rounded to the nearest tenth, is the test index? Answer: 21.8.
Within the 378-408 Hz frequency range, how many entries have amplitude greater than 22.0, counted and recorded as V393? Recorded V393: 6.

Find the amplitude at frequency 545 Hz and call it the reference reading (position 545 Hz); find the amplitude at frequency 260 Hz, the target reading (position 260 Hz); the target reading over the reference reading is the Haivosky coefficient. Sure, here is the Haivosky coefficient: 1.17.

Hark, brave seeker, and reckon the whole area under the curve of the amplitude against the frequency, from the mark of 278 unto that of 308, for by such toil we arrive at 621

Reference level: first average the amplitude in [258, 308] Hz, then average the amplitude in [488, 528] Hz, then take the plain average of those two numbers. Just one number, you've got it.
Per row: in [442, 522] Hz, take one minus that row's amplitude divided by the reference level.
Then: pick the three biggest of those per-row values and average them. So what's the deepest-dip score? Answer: 0.18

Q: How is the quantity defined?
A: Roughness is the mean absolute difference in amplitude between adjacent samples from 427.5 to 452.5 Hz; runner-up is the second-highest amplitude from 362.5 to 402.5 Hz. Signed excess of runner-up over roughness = 21.8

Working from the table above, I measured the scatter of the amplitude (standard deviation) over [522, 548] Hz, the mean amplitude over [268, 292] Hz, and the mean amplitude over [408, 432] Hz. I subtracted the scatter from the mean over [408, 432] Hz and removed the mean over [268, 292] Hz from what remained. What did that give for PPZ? 3.5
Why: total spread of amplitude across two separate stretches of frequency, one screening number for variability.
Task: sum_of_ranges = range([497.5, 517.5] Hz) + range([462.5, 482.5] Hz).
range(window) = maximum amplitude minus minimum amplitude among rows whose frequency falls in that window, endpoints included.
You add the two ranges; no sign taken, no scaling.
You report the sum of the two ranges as 10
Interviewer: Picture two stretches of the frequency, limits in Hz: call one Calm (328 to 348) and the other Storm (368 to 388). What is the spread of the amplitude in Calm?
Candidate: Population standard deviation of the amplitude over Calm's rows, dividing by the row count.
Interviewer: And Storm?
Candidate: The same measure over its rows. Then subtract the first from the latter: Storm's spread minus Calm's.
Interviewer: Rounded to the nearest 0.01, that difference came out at -0.13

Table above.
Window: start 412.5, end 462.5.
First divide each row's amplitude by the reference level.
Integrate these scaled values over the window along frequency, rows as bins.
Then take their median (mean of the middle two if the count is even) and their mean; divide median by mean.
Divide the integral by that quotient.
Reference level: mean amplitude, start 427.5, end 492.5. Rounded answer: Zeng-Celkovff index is 52.7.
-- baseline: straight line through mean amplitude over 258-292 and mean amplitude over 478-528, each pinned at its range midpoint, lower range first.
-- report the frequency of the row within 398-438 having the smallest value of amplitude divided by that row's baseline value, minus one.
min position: 410 Hz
